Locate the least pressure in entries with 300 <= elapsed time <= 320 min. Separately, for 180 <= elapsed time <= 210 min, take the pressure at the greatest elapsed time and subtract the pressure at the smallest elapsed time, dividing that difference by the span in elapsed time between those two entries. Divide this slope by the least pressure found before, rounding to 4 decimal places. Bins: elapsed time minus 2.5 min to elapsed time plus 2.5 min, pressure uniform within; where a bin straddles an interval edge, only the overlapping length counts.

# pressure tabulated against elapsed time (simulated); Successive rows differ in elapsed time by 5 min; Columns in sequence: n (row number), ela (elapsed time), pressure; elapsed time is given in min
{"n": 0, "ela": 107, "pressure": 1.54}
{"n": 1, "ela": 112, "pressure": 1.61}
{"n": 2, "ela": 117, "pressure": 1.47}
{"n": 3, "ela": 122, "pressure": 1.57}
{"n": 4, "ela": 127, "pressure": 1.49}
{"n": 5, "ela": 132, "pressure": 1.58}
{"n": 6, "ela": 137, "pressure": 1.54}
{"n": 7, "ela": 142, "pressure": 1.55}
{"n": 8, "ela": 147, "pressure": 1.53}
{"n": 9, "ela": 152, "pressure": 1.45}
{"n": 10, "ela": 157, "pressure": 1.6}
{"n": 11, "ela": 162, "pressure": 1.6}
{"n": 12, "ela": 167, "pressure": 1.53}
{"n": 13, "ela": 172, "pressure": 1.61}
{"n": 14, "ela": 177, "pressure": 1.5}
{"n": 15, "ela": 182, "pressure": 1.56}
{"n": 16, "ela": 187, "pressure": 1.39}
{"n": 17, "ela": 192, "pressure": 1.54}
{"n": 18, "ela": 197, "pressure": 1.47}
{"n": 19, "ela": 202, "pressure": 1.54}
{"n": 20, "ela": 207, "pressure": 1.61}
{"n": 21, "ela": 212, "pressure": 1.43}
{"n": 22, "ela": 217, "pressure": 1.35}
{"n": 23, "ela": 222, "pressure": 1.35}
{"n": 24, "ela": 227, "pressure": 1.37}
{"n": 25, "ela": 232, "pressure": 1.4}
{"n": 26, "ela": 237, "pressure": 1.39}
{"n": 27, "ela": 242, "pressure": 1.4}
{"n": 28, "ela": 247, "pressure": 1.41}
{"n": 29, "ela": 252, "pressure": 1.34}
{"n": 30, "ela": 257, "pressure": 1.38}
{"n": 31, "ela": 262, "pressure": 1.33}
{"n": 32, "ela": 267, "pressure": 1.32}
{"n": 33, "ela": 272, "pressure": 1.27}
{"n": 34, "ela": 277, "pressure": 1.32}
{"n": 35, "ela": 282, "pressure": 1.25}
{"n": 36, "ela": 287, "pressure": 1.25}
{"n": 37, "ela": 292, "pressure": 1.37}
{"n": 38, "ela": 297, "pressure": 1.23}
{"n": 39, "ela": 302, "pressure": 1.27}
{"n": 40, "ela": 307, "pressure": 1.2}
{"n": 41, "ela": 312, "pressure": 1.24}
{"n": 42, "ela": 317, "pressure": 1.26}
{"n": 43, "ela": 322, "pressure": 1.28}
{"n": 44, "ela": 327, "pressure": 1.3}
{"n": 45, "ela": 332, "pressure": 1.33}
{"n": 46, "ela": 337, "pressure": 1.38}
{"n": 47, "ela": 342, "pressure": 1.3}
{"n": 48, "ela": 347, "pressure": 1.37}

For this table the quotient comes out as 0.0017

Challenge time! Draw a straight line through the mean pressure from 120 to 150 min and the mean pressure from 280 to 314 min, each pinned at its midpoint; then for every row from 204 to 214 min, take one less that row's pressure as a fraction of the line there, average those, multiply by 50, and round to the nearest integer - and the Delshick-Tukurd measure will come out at -4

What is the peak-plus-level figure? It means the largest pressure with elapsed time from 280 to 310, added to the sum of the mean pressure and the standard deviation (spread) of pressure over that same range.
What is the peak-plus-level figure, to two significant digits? 2.7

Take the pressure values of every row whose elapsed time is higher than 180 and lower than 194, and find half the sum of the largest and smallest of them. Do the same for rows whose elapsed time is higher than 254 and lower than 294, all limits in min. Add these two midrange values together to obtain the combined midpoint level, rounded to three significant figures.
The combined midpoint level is 2.79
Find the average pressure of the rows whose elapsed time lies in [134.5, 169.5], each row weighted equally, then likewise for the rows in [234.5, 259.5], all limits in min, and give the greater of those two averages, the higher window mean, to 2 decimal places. 1.54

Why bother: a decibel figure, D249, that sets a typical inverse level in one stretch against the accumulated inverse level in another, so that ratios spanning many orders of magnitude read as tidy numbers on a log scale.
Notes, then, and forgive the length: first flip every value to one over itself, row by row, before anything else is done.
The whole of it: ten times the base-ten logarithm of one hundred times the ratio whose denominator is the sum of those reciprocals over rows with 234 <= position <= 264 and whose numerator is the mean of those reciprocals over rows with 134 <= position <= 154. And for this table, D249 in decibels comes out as 11.8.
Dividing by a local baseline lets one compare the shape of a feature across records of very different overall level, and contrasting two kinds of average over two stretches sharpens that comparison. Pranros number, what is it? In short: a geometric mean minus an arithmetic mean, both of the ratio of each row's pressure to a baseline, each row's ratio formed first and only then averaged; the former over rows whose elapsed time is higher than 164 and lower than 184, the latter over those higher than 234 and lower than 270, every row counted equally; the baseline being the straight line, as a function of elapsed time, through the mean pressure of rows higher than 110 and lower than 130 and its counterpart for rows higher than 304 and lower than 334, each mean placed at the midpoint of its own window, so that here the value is 0.054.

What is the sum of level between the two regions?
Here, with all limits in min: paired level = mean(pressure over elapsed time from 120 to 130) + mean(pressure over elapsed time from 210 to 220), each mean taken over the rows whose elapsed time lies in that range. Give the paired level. 2.92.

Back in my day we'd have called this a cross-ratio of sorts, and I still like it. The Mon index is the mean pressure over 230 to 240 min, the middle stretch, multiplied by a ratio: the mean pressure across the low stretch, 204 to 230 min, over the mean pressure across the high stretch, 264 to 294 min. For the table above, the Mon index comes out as 1.53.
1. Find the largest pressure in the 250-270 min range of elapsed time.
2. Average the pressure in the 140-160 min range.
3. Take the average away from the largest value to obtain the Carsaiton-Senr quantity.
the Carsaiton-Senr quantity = -0.15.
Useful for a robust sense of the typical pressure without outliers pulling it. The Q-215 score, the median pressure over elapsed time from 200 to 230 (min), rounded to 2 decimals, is 1.40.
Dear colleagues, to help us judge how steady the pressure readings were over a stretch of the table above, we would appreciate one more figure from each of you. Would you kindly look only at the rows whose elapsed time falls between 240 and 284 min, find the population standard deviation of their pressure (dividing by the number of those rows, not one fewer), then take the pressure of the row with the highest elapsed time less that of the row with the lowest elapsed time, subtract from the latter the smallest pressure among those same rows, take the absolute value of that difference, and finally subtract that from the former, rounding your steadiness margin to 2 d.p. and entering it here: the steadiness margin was -1.35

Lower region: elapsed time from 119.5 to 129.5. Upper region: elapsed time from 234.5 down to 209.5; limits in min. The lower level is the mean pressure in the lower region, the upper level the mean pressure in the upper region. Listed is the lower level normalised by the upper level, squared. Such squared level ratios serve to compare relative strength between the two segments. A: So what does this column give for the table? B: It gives 1.23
